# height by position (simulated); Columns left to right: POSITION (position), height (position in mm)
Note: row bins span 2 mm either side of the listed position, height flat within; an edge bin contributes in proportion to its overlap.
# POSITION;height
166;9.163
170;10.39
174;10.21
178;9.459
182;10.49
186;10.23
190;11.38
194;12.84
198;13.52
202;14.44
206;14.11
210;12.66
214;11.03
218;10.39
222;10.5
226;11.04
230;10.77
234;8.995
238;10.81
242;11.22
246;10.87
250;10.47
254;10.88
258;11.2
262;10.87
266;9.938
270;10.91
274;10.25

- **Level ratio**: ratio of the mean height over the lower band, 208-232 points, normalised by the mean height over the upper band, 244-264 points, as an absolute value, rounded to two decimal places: 1.02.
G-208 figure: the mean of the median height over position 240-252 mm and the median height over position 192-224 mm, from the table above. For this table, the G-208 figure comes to 11.8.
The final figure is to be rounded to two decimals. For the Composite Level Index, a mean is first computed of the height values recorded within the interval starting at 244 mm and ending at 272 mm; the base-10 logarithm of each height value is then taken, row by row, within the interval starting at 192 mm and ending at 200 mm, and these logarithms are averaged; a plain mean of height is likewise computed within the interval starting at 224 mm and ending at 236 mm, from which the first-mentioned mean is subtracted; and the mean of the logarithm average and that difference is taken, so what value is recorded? 0.33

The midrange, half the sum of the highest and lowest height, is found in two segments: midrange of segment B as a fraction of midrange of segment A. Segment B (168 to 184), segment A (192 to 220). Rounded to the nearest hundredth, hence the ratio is 0.80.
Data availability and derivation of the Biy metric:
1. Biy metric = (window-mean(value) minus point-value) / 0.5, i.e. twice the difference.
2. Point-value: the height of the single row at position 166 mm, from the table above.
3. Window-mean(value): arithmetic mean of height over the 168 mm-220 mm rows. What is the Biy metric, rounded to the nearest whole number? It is 5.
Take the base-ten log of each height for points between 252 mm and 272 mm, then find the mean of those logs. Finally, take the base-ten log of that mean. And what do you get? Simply 0.013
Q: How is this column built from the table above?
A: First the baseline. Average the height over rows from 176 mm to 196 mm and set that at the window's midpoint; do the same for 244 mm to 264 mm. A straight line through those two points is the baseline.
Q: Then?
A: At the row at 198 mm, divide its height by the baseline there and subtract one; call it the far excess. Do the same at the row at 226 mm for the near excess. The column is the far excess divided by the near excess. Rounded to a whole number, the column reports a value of 15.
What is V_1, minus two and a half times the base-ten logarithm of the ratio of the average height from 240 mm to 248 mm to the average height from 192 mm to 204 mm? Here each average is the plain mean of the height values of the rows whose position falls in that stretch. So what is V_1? 0.23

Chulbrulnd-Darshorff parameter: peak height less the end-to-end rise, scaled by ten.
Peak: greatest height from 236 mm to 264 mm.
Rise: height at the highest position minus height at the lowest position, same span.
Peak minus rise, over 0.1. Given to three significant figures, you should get 112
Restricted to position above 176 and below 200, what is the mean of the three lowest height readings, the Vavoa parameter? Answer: 10.1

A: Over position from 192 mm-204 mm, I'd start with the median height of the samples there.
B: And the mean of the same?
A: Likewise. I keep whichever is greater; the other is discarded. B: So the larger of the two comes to 13.6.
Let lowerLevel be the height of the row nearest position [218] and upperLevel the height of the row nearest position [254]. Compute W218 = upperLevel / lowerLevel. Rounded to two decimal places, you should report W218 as 1.05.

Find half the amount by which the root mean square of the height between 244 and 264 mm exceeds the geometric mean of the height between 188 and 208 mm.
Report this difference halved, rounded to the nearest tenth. -1.2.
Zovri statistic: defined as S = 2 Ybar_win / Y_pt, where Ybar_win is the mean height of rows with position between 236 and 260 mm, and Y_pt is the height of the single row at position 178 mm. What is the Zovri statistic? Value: 2.31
